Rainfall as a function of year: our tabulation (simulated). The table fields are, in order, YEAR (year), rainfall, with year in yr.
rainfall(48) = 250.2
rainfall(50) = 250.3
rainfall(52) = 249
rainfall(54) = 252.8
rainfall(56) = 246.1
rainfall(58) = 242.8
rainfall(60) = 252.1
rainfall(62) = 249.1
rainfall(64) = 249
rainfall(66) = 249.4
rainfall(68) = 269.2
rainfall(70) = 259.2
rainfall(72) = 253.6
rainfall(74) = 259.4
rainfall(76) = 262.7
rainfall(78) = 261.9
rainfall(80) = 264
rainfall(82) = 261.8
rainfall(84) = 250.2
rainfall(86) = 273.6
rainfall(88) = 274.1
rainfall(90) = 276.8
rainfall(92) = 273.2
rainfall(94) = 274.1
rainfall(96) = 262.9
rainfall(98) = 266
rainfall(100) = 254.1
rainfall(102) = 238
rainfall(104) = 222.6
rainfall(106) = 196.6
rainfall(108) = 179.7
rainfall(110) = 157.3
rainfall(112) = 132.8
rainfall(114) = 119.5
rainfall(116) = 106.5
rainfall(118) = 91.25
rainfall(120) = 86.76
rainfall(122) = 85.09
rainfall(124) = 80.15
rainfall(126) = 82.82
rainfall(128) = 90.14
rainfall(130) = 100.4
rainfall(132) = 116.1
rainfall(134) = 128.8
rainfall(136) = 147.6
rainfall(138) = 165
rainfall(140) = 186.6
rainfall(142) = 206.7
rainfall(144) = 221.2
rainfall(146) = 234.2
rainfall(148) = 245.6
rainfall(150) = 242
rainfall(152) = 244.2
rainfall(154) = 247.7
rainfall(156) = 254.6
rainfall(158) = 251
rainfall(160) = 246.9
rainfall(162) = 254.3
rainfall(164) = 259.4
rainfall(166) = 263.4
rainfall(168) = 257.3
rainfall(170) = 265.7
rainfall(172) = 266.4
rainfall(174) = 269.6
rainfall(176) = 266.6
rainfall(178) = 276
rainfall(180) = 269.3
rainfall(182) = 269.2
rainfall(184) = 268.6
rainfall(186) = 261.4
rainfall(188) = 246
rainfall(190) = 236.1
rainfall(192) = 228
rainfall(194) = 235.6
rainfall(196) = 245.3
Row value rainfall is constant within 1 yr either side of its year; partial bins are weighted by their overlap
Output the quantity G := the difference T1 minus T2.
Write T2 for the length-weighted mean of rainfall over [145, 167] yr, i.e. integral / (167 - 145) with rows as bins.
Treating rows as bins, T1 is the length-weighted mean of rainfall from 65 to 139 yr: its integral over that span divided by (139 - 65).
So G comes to -53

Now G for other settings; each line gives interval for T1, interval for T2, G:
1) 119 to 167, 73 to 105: -76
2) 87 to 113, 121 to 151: 76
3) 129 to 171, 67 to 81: -45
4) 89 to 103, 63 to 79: 6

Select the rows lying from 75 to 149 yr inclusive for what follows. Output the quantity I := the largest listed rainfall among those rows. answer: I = 276.8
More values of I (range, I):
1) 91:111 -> 274.1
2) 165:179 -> 276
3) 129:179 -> 276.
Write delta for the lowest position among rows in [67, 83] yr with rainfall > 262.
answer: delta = 68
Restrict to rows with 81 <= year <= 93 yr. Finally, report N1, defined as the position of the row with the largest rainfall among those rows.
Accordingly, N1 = 90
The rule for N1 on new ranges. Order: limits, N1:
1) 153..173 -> 172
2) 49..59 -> 54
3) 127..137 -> 136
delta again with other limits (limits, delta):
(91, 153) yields 92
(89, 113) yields 90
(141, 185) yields 166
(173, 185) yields 174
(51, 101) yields 68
